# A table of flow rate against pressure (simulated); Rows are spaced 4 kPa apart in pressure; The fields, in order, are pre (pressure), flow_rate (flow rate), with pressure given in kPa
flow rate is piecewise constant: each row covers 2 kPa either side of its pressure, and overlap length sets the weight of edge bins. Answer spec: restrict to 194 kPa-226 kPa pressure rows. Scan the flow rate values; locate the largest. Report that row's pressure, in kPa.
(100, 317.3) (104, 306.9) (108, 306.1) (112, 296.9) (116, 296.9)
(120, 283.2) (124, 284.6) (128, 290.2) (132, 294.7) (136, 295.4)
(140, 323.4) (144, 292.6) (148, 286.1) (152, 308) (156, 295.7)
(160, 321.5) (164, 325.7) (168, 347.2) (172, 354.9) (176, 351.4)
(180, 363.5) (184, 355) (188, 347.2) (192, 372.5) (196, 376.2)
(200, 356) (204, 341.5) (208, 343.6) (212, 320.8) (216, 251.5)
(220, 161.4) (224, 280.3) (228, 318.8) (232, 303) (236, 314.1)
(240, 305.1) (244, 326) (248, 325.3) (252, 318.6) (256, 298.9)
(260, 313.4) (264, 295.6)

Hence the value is 196 kPa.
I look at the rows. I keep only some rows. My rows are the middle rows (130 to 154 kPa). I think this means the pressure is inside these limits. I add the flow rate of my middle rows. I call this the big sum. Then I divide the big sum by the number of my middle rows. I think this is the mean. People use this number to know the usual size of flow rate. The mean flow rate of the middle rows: 300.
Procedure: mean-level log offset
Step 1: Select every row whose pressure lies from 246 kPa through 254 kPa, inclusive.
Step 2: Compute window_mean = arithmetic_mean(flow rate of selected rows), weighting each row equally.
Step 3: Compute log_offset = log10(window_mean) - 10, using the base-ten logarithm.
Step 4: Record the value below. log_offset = -7.49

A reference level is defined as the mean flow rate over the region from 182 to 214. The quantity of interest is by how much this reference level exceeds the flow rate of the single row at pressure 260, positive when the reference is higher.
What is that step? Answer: 38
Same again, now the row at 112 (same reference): 55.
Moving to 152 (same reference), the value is 44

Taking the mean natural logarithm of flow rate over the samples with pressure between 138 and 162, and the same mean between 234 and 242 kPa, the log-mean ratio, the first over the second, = 1.00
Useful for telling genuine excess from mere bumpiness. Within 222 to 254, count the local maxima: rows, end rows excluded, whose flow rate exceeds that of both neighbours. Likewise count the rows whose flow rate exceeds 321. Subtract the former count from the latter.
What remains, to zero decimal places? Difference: -1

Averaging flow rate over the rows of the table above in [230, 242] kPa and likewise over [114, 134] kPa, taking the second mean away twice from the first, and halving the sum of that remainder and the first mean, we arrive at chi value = 17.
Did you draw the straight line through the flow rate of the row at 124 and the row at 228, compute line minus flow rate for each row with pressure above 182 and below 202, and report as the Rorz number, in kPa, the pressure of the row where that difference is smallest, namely 196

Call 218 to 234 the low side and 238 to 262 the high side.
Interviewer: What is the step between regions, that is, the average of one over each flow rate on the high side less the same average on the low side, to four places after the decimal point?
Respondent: -0.0009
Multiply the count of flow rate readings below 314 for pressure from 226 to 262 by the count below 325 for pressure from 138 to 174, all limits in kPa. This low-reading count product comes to 24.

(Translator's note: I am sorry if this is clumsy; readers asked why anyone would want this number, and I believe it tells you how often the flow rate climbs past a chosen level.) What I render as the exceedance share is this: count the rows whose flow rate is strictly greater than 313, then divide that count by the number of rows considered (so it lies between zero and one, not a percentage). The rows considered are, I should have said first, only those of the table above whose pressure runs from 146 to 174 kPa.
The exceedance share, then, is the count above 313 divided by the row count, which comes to 0.6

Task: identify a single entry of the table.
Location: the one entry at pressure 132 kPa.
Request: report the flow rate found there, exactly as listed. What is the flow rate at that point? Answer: 294.7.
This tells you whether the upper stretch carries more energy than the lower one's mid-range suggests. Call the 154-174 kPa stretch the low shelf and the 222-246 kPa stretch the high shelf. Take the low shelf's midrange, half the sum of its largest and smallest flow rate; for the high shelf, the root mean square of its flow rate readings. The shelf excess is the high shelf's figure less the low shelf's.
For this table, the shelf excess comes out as -17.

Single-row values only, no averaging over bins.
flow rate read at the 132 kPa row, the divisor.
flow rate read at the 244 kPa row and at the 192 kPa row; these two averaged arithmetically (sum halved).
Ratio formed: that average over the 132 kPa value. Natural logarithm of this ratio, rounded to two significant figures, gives 0.17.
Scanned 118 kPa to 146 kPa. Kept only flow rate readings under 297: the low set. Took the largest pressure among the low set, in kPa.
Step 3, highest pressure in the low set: 144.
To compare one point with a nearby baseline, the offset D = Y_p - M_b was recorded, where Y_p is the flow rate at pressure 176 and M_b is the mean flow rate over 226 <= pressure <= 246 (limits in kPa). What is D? 38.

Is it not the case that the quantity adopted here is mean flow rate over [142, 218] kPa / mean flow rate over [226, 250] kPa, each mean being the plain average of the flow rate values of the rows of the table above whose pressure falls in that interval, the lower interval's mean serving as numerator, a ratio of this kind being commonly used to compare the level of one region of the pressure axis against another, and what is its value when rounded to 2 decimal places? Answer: 1.05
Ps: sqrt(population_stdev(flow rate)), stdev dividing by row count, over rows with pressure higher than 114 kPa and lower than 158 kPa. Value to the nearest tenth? 3.3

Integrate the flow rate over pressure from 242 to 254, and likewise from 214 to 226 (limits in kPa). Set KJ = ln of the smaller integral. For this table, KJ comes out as 7.93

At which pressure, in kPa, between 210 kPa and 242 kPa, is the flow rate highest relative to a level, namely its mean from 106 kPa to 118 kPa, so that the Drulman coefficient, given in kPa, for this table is 212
